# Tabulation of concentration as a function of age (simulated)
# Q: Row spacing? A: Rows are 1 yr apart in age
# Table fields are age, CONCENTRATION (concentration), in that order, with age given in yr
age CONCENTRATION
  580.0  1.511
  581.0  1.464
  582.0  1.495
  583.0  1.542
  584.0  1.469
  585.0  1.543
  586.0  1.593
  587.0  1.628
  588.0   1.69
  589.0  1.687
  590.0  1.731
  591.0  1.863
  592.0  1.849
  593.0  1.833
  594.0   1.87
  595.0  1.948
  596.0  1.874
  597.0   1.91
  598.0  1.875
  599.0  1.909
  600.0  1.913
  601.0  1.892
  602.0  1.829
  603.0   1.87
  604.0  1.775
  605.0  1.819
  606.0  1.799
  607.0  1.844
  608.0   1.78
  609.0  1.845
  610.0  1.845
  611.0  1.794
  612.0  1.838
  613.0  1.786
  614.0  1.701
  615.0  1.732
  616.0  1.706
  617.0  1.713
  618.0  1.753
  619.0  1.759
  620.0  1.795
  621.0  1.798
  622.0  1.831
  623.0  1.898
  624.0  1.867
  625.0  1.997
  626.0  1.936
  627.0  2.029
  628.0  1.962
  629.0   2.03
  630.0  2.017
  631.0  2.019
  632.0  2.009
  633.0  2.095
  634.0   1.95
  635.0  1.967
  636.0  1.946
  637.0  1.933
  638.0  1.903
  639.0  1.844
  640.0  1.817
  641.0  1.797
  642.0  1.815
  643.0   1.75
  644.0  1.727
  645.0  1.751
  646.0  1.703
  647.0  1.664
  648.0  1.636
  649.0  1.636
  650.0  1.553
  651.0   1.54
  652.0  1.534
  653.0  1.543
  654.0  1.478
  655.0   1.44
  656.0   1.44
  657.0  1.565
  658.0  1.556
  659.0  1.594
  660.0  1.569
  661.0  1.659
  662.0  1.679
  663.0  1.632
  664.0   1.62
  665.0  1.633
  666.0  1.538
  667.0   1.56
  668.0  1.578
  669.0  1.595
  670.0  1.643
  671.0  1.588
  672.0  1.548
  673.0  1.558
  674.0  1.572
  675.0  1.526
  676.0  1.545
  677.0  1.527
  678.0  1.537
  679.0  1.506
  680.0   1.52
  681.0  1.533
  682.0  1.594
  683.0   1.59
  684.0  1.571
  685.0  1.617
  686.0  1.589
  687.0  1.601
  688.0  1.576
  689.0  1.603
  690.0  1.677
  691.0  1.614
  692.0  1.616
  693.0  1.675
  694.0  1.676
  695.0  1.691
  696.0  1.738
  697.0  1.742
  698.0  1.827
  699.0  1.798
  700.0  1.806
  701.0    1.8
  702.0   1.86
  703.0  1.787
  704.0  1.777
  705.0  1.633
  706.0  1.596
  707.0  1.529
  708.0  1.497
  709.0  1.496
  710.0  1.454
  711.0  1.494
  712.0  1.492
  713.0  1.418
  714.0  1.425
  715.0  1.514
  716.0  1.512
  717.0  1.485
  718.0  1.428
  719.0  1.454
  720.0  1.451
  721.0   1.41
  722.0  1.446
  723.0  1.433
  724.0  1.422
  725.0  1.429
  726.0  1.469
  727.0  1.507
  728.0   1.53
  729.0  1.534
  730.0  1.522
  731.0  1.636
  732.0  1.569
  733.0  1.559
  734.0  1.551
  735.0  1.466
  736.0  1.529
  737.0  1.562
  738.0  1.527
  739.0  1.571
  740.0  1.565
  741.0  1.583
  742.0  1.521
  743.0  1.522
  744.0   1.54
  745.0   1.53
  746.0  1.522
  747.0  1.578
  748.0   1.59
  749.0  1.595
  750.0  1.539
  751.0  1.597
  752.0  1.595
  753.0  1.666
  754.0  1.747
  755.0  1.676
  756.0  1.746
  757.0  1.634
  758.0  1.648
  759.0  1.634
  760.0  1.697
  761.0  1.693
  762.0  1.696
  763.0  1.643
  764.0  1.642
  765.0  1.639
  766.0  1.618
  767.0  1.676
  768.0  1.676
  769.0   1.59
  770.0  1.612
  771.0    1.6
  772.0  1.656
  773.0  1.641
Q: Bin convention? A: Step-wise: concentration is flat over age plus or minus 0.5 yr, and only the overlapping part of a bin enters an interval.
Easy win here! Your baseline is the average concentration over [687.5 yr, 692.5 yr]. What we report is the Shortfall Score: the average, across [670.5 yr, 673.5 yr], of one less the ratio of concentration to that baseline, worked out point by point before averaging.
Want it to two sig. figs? 0.032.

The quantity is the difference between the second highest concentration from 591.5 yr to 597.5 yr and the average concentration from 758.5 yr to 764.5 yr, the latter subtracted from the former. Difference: 0.24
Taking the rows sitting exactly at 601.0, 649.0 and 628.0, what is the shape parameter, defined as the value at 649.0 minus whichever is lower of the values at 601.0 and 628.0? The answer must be -0.26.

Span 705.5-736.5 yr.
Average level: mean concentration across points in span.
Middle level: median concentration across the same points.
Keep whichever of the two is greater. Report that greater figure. 1.49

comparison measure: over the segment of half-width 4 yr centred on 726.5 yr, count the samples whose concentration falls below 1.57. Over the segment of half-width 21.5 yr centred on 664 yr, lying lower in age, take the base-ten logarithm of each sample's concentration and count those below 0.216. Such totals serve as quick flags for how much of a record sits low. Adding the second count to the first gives 44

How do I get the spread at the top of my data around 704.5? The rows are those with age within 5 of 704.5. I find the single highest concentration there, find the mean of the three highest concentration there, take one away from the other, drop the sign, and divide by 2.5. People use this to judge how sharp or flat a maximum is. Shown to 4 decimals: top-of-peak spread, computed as 0.0152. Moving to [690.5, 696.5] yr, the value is 0.0145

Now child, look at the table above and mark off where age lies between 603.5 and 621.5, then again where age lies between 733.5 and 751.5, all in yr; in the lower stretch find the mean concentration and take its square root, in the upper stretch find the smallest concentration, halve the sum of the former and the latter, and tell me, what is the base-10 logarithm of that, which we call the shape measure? 0.146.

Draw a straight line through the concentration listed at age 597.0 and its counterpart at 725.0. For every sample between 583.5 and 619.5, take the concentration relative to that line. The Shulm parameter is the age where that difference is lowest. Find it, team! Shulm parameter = 584.0 yr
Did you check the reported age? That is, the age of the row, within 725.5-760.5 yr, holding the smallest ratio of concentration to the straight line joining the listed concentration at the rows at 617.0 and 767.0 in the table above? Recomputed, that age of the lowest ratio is 735.0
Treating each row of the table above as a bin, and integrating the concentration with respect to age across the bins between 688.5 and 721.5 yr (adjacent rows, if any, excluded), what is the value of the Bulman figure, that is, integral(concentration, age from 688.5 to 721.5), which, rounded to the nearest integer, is 53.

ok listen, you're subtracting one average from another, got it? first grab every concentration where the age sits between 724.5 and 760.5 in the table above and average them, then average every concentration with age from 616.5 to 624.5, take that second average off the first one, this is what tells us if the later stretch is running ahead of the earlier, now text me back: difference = -0.23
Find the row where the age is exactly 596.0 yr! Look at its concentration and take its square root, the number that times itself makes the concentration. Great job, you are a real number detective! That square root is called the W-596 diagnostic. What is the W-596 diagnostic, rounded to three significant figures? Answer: 1.37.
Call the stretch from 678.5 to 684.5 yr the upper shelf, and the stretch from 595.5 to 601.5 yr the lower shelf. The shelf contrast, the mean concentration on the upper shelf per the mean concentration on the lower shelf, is 0.82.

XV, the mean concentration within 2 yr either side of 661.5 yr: 1.63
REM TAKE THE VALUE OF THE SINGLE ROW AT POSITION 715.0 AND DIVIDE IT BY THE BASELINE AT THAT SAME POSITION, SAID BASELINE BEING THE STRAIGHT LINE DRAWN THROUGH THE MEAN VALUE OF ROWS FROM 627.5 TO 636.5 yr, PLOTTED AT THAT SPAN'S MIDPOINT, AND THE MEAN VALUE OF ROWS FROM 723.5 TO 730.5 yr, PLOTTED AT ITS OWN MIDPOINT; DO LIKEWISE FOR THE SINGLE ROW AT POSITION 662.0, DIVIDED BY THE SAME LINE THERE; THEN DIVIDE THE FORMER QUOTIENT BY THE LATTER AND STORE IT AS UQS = 1.07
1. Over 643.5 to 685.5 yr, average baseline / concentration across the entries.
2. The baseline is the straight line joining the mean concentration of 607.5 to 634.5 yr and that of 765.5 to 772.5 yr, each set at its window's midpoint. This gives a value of 1.14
